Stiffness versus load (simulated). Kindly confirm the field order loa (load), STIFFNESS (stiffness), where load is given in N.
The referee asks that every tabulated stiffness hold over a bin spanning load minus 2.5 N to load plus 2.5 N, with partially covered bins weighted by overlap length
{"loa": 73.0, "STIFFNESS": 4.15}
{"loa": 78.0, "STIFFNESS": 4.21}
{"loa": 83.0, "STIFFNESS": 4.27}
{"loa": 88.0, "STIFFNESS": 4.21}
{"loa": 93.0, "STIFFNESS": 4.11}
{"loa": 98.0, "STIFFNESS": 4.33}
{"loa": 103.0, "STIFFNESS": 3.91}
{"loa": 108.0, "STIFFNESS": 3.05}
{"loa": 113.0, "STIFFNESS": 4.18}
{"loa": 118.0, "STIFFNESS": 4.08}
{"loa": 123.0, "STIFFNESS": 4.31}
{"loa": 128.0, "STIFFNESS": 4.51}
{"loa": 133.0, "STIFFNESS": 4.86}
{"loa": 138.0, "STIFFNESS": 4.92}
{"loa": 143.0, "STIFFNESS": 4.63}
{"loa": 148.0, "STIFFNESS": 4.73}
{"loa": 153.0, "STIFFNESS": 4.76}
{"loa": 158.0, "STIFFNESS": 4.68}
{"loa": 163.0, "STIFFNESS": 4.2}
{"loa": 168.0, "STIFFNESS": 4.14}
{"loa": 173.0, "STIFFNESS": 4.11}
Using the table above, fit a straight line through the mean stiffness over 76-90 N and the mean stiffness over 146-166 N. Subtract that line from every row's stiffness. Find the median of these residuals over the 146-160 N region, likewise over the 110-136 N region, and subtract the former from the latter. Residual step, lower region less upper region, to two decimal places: -0.30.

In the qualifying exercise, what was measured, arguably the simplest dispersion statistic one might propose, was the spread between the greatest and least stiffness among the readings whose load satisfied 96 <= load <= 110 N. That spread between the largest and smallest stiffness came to 1.3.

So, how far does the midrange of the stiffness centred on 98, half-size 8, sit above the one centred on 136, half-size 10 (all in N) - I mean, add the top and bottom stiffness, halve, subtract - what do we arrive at -0.6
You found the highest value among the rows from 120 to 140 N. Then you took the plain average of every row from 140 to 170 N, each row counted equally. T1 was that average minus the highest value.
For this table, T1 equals -0.4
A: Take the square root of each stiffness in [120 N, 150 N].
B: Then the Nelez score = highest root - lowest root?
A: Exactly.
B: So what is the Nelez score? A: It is 0.142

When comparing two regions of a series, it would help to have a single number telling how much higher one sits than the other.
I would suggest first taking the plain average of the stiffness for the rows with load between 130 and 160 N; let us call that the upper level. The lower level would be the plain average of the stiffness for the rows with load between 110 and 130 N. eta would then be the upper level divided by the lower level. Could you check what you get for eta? 1.12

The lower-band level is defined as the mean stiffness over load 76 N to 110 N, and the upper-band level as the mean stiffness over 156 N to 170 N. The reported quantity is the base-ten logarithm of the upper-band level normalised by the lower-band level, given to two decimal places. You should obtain 0.03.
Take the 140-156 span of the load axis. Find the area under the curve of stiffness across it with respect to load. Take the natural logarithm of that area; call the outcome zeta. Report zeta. 4.3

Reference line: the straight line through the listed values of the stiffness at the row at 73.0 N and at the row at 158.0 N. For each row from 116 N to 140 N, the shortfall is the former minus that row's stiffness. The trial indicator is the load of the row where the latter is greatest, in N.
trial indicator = 118.0 N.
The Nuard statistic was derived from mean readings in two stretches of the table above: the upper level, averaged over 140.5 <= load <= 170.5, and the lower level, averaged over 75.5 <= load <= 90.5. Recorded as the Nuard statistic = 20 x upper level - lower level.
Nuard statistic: 86.2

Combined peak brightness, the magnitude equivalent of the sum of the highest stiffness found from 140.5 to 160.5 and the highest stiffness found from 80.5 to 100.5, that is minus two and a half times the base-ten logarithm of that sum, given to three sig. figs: -2.40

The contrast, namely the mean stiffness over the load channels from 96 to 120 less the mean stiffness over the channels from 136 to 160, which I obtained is -0.8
